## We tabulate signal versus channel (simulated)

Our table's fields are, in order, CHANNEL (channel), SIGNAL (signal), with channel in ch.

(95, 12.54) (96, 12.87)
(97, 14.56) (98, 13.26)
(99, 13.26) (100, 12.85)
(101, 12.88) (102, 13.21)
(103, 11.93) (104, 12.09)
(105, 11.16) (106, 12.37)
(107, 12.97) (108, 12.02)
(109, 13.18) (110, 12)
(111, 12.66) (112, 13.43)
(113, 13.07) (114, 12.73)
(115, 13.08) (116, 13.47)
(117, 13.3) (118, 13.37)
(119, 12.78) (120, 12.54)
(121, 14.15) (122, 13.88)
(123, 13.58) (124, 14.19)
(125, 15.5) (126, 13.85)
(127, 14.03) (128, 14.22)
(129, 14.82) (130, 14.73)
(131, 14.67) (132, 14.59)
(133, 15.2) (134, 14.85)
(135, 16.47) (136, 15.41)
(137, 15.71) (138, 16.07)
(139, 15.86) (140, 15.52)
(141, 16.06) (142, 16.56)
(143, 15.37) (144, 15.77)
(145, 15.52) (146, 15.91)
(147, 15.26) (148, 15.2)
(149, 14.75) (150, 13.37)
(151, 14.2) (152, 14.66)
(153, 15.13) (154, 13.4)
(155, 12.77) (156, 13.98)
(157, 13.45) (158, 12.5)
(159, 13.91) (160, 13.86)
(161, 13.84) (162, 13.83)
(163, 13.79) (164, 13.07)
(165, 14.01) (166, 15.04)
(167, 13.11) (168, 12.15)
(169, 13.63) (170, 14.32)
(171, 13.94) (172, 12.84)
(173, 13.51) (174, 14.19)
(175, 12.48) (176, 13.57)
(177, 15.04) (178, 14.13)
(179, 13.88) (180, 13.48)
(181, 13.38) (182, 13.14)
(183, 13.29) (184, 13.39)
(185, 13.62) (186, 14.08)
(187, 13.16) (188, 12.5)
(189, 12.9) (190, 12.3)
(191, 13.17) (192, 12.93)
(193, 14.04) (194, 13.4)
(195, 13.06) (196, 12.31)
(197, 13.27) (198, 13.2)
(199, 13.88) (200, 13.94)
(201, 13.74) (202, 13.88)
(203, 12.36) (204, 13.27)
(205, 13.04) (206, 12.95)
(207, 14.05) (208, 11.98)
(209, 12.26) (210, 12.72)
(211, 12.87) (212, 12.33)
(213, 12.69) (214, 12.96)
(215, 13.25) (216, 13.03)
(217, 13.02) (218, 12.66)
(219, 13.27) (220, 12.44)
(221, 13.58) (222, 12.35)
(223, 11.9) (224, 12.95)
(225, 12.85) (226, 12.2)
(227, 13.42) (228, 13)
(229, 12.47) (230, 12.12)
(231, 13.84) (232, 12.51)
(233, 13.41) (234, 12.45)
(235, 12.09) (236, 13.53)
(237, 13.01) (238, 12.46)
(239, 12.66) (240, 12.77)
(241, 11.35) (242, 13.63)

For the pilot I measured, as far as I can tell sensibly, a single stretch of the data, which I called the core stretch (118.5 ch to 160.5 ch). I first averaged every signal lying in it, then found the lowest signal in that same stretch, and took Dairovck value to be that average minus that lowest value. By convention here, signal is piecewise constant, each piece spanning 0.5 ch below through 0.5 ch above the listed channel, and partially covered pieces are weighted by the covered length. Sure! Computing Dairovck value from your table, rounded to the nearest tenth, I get 2.1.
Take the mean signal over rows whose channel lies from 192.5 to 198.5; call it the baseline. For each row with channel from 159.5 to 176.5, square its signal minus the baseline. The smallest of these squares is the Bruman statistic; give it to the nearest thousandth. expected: 0.011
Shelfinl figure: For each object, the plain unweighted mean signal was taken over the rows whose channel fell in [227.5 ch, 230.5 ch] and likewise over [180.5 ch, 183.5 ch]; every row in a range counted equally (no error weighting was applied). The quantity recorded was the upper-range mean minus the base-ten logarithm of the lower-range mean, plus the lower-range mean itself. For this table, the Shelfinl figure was 24.7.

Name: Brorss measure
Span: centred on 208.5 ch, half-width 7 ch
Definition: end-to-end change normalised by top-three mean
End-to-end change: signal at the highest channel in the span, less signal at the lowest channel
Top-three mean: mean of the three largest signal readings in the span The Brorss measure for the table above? -0.05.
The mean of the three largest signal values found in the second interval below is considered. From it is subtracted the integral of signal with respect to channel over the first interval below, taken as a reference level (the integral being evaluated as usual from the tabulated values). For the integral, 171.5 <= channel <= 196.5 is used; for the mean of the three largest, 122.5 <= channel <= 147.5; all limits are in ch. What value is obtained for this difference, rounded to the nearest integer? -317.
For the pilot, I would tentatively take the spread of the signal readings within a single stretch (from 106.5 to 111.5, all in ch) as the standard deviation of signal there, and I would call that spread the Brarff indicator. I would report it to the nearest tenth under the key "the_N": 0.5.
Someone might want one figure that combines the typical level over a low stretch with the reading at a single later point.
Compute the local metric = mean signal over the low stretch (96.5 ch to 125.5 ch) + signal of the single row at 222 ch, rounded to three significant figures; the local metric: 25.4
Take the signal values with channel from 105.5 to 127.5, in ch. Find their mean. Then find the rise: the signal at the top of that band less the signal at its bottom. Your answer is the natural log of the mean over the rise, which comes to 2.1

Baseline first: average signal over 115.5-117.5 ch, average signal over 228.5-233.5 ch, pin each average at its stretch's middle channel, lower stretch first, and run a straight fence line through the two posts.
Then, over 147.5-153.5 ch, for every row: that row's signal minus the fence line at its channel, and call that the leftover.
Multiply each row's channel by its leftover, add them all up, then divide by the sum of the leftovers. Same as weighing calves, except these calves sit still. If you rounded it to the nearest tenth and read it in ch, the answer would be 150.5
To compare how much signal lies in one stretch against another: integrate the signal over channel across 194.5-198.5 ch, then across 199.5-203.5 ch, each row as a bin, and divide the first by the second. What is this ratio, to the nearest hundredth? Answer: 0.96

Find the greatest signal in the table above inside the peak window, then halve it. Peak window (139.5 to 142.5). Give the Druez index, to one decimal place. 8.3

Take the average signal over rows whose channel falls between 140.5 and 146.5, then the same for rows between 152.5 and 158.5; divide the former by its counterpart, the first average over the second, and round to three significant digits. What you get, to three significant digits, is 1.17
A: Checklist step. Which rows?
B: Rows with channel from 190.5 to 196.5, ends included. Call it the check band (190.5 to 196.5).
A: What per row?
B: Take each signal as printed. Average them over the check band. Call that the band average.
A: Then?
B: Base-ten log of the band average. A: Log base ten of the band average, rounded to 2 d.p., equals 1.12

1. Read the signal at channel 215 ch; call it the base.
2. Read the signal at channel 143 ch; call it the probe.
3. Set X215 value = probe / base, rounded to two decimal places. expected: 1.16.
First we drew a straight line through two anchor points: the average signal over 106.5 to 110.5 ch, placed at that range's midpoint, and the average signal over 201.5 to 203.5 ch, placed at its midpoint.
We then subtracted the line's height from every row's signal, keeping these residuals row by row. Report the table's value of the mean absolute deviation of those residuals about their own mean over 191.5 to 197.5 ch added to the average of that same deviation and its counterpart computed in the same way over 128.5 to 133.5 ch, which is 0.68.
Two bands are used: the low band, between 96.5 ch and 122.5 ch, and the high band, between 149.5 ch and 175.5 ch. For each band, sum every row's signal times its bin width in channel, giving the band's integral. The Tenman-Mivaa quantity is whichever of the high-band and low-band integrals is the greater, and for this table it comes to 355.0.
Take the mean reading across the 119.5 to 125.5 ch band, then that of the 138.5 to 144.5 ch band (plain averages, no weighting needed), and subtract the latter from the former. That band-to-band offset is -1.9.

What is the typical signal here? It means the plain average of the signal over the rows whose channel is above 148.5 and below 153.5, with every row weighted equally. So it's 14.4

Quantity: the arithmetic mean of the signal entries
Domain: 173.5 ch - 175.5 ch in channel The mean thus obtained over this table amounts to 13.3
